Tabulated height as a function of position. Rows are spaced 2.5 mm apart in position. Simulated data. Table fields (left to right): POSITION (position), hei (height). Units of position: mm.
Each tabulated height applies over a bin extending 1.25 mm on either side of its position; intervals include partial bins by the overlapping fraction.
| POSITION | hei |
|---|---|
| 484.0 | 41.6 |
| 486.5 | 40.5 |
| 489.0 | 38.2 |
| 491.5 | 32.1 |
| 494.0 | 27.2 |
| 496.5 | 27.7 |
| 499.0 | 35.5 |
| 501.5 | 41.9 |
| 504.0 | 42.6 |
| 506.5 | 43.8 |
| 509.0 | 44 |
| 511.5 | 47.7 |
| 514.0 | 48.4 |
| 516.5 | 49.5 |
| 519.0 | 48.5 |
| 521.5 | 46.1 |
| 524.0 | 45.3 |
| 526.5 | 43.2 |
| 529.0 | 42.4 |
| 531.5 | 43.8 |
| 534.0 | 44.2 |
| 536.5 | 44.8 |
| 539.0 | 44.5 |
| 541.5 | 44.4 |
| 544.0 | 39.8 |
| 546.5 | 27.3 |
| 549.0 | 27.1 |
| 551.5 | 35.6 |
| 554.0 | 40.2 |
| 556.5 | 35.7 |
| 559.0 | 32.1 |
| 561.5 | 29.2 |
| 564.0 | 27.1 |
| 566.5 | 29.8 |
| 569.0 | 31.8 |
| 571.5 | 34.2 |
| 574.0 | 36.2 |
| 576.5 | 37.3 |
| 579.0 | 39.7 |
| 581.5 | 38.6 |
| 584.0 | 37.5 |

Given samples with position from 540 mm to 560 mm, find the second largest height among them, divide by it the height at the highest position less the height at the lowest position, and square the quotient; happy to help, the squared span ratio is 0.094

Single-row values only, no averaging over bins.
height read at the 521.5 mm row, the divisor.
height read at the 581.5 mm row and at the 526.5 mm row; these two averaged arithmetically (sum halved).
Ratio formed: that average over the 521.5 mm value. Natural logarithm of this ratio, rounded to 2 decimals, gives -0.12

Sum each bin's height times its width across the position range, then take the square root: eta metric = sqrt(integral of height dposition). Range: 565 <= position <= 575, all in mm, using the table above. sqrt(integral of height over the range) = 18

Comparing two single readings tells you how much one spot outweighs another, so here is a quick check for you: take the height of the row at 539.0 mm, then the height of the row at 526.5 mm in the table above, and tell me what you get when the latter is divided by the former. 1.0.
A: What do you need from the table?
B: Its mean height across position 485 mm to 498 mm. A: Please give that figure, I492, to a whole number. 33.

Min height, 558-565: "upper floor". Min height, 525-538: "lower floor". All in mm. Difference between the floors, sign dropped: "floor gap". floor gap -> 15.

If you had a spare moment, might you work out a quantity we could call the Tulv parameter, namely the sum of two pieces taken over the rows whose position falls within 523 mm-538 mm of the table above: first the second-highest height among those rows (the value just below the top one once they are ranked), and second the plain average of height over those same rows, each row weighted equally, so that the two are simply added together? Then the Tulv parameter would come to 89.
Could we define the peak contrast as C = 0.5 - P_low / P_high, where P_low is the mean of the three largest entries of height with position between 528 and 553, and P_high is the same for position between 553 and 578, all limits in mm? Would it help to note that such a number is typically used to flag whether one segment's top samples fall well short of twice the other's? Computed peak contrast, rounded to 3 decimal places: -0.676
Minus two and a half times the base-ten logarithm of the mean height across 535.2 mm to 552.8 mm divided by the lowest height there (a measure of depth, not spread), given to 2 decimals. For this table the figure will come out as -0.36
